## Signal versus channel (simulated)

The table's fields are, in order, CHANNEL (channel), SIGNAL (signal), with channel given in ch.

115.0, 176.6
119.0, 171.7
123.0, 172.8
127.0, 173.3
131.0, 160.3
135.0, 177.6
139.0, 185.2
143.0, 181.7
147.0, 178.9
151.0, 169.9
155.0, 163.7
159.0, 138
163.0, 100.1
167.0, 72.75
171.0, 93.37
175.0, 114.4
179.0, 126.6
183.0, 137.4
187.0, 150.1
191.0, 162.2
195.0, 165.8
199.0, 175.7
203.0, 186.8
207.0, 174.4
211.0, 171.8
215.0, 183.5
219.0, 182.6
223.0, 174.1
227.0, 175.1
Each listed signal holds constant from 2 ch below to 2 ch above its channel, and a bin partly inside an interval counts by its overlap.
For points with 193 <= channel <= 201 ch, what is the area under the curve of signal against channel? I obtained 1366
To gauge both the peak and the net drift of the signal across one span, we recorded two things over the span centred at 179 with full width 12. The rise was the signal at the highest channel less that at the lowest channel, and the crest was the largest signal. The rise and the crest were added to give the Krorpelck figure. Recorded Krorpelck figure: 160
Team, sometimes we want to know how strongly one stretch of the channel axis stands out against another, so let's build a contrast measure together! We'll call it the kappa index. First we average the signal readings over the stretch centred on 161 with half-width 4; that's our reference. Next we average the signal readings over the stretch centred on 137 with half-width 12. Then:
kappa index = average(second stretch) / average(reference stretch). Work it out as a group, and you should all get 1.5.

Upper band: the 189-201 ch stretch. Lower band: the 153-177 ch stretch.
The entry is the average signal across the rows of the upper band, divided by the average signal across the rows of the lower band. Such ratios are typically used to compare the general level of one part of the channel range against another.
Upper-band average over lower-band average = 1.5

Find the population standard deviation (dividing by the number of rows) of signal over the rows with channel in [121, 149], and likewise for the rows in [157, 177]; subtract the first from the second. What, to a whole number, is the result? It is 14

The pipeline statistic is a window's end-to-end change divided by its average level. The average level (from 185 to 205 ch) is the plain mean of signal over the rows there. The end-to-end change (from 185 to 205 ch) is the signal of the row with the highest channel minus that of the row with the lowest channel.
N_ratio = 0.22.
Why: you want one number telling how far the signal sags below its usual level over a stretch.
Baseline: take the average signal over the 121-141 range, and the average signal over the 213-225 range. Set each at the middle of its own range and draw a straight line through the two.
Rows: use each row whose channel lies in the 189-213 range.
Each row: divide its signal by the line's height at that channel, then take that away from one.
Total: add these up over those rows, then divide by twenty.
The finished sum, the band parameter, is 0.010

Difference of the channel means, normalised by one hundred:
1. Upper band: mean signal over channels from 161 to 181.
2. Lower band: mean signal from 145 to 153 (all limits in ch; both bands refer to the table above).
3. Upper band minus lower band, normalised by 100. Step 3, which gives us -0.73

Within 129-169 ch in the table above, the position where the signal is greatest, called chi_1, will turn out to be 139.0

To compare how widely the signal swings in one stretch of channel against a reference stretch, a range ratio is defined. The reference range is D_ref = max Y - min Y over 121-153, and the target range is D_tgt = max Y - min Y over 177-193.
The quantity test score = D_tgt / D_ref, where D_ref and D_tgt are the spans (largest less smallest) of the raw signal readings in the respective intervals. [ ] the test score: 1.4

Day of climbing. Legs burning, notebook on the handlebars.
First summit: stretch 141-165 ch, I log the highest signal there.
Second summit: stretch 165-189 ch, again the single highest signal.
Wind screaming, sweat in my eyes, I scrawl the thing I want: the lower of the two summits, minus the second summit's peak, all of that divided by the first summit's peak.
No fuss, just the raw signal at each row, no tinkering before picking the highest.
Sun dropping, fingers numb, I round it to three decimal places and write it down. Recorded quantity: 0.000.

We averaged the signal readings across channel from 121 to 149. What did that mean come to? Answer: 176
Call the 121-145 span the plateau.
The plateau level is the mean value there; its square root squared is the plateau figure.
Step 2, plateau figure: 175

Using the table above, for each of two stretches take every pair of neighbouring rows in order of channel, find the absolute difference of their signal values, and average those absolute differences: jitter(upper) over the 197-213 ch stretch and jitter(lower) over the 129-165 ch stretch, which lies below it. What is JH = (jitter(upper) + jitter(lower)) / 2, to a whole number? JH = 11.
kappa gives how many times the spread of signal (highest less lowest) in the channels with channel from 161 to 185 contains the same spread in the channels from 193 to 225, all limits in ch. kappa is 3.1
